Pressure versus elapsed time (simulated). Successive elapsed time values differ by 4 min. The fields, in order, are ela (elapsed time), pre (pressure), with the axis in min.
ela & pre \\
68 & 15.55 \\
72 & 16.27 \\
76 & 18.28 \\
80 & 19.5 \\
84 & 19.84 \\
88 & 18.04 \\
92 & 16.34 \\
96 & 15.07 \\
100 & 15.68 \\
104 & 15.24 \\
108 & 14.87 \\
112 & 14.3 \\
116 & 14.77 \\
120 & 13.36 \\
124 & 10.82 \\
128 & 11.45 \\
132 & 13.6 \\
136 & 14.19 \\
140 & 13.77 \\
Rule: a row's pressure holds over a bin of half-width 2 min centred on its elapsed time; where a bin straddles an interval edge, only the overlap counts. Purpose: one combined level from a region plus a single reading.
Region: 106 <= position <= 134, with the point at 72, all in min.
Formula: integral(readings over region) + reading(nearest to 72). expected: 389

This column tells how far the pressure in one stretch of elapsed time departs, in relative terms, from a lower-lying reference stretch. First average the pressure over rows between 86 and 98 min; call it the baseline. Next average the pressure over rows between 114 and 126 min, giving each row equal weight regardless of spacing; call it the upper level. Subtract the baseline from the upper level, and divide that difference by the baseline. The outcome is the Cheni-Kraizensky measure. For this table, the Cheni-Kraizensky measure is -0.21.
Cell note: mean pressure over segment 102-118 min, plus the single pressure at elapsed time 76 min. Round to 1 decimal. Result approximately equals 33.1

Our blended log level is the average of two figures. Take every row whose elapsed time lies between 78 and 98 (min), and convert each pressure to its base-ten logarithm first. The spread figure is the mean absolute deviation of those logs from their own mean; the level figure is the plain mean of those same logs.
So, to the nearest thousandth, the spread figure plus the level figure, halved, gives 0.644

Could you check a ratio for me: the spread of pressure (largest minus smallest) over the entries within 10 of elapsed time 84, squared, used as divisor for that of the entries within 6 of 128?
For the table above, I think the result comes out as 0.23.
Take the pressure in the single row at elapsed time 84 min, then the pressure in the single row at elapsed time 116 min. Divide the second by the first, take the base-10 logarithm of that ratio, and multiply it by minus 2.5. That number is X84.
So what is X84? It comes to 0.32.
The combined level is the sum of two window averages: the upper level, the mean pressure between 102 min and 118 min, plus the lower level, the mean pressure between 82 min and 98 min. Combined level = 32.1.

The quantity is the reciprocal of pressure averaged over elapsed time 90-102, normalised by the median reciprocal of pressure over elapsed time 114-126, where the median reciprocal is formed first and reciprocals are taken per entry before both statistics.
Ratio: 0.85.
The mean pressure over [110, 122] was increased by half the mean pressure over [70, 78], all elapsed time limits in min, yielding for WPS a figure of 22.8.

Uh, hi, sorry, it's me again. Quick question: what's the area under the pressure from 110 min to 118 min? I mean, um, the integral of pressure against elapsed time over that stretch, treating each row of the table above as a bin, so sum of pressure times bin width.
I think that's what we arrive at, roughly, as 116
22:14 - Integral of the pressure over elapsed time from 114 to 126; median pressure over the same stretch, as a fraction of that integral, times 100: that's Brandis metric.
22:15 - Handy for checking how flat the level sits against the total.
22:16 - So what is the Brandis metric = 8.58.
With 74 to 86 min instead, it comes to 8.46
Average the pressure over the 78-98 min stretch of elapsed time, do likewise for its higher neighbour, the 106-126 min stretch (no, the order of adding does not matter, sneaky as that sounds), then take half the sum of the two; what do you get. 15.7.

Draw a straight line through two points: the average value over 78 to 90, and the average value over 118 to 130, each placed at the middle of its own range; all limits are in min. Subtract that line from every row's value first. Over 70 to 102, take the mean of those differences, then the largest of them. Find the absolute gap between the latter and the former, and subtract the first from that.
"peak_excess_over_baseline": 3.5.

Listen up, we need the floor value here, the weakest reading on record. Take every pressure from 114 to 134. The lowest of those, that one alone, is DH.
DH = 10.82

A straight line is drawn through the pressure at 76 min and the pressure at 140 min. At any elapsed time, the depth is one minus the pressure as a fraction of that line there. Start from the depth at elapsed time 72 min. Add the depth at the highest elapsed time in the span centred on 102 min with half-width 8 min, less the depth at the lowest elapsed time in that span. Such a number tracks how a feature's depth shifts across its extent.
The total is 0.09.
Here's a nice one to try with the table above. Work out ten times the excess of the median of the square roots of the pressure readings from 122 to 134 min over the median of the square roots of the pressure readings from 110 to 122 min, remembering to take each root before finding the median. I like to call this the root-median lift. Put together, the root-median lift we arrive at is -4.0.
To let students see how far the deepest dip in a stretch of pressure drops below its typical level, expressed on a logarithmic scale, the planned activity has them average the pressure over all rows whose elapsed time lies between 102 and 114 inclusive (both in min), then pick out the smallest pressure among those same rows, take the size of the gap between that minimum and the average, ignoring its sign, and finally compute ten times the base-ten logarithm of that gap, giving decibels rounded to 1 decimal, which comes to -3.0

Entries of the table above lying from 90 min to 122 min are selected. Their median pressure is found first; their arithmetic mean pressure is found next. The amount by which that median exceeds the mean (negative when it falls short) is 0.0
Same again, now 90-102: 0.0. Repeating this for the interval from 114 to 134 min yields 0.6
